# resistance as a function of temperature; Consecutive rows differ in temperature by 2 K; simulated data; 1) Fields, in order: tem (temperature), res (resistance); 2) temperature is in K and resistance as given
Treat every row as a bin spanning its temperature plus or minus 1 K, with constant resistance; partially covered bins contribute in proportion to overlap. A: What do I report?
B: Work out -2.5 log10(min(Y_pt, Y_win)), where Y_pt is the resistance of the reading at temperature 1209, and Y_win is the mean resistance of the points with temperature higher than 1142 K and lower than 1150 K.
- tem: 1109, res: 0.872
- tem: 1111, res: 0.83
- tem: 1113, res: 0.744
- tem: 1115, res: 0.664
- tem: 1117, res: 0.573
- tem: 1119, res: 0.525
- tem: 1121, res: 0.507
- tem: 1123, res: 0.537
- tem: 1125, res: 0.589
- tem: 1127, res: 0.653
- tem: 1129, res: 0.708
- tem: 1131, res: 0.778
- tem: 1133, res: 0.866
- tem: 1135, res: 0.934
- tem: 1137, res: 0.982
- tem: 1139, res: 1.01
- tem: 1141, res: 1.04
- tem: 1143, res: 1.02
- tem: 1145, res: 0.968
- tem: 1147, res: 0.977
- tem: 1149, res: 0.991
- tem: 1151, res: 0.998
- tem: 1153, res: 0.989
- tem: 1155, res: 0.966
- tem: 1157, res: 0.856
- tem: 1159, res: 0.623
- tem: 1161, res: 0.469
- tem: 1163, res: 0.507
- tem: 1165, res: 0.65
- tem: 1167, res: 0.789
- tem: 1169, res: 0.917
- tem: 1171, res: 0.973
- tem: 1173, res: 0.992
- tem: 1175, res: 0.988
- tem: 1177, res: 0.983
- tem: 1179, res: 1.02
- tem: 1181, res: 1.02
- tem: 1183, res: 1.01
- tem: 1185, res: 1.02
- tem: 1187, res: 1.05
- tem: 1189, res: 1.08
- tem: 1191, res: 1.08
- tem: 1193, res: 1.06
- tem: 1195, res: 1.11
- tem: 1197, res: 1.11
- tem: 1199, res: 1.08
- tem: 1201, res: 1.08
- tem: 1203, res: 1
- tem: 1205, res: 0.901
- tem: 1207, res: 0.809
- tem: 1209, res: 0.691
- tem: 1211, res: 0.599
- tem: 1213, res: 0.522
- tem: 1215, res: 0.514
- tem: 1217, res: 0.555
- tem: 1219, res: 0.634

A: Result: 0.40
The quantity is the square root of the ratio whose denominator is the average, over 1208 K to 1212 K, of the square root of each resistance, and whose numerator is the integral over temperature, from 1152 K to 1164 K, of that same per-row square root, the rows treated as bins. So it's 3.6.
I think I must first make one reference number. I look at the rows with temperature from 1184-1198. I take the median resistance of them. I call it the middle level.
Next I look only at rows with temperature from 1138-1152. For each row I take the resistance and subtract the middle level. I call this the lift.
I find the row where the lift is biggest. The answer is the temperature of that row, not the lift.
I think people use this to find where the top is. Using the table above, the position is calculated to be 1141 K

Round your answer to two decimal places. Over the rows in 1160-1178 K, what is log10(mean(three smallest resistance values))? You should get -0.27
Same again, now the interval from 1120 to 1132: -0.26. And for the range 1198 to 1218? -0.28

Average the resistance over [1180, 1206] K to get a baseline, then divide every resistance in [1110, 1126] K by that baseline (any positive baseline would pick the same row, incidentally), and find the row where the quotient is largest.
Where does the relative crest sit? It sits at 1111 K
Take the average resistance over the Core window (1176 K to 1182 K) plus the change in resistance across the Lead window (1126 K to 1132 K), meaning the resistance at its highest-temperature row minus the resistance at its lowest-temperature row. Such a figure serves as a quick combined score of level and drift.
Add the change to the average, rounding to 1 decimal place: 1.1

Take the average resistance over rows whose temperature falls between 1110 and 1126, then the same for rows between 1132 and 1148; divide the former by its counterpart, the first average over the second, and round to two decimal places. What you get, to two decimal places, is 0.64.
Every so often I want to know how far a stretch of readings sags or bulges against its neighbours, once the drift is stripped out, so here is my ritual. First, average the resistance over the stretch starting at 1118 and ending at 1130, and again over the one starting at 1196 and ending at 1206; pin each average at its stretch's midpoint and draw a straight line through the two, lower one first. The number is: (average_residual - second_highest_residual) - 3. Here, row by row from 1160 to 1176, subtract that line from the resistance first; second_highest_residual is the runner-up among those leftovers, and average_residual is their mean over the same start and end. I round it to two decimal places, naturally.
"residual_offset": -3.17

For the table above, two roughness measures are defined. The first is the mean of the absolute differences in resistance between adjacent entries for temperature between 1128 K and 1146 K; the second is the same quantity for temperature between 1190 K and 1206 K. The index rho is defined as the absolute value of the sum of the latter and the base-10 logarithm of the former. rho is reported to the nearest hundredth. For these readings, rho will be 1.26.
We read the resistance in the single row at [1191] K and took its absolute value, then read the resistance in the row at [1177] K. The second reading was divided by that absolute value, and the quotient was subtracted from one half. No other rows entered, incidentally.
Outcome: -0.4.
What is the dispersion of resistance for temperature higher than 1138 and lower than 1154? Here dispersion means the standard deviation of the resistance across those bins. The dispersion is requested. 0.02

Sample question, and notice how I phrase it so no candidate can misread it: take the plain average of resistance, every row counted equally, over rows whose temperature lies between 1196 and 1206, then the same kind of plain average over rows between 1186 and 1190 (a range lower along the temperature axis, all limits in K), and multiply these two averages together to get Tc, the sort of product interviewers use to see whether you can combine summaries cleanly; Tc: 1.10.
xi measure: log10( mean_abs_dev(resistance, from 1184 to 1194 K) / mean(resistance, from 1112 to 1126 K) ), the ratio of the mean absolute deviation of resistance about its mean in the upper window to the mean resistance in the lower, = -1.51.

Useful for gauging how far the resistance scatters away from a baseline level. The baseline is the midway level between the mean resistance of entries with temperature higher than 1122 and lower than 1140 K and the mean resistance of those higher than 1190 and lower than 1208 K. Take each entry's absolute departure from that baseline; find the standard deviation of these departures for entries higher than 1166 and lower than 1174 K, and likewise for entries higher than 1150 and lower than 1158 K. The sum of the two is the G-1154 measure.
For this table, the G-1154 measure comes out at 0.06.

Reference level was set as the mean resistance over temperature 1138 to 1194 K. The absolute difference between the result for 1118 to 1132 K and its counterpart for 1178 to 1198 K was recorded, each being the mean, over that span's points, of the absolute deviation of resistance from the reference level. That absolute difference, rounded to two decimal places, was 0.19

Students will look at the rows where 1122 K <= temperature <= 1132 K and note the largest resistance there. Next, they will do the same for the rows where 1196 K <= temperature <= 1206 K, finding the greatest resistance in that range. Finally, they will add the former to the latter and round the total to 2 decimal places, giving 1.89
